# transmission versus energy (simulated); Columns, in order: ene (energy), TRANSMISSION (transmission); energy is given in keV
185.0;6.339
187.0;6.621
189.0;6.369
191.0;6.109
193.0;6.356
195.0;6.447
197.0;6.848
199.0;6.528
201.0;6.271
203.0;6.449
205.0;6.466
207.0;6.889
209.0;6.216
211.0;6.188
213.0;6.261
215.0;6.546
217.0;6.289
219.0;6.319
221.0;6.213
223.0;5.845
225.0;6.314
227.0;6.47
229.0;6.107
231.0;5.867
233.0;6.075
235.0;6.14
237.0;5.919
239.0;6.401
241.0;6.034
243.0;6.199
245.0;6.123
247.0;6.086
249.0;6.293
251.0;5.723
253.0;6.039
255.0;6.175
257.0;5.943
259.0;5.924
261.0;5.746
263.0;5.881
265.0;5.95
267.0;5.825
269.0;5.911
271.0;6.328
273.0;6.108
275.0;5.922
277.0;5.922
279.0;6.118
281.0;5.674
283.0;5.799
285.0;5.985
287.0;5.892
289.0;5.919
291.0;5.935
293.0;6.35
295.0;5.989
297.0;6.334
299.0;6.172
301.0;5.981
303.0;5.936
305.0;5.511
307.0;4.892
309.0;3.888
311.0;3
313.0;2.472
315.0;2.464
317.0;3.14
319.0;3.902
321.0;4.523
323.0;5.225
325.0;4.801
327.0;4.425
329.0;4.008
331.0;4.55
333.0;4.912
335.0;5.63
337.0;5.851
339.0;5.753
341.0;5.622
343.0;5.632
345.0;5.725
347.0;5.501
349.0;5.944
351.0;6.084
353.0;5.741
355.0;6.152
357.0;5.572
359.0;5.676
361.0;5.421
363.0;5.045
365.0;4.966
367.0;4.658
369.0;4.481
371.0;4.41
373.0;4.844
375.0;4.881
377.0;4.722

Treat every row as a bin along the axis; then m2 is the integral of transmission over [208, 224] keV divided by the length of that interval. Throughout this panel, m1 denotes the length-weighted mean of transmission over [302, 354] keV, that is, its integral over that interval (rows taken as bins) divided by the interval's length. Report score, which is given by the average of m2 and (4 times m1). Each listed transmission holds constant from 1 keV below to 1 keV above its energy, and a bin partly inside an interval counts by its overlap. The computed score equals 12.7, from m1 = 4.8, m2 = 6.2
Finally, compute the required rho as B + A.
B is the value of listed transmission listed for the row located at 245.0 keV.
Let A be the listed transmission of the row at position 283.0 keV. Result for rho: 11.9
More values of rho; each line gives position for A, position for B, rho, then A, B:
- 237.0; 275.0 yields 11.8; 5.919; 5.922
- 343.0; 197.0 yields 12.5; 5.632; 6.848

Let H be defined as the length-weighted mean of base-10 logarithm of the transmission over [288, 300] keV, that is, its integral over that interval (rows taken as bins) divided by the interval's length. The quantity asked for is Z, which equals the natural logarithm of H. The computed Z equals -0.24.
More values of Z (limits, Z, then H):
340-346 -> -0.28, 0.753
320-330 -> -0.41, 0.661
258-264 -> -0.27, 0.767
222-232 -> -0.24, 0.786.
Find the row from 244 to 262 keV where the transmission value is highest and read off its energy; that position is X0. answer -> 249.0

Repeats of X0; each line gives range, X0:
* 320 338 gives 337.0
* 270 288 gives 271.0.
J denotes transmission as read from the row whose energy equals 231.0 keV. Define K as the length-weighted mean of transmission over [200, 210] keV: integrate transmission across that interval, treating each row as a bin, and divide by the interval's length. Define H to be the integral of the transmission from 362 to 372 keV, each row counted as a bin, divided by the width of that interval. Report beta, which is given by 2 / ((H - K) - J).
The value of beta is -0.26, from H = 4.7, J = 5.867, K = 6.5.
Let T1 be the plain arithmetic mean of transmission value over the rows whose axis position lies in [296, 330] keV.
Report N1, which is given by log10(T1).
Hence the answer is 0.65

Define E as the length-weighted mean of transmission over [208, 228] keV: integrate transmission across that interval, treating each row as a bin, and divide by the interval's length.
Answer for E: 6.27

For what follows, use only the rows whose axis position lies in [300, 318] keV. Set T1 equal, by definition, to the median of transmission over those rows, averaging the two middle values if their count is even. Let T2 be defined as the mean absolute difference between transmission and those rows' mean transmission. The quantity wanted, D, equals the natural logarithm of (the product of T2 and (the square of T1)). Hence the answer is 3.0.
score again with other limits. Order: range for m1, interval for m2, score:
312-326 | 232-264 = 10.6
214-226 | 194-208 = 15.8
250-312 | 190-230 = 14.7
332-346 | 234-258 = 14.2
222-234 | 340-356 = 15.1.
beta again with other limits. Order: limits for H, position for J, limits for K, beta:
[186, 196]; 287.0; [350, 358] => -0.37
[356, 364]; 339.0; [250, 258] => -0.32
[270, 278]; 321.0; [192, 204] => -0.41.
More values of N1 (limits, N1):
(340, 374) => 0.73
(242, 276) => 0.78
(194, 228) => 0.81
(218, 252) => 0.79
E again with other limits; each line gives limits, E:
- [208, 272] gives 6.10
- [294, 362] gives 5.07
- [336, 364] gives 5.69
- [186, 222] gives 6.41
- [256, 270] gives 5.88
